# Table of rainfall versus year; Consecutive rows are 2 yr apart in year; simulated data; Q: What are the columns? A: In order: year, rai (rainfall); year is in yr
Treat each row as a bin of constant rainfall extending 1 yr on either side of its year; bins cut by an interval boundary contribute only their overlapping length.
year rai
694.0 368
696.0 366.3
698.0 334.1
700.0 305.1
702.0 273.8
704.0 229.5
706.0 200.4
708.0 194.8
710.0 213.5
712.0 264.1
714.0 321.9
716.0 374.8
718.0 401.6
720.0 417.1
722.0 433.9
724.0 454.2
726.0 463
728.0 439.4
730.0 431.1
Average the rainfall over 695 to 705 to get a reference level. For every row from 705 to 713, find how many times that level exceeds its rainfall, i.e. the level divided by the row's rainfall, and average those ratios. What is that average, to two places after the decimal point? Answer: 1.40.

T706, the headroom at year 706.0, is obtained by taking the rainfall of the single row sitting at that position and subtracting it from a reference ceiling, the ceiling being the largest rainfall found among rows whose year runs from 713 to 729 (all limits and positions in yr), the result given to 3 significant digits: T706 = 263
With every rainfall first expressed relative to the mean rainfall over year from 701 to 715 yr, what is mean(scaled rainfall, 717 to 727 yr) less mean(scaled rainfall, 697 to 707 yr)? 0.68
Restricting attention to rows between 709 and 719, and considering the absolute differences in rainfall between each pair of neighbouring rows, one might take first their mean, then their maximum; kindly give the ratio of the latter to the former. 1.23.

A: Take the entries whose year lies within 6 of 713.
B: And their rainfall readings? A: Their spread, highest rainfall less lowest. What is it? 207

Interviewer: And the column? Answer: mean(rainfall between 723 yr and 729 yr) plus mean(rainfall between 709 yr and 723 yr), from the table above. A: 799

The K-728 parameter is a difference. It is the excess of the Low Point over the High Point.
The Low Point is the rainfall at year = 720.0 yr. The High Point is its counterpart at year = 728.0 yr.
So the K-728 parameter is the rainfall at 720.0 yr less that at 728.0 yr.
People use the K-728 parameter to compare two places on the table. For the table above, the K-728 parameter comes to -22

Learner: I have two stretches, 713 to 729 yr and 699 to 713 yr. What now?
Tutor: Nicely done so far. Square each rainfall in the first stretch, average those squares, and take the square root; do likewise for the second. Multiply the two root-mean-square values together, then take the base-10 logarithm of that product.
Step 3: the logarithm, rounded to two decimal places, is 5.00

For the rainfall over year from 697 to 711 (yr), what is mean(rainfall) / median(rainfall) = 1.09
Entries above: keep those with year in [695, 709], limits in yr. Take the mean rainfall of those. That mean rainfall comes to 272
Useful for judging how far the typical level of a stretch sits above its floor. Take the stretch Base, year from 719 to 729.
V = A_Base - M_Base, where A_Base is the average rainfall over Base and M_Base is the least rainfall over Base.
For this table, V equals 24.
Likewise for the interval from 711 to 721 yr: 92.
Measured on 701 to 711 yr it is 28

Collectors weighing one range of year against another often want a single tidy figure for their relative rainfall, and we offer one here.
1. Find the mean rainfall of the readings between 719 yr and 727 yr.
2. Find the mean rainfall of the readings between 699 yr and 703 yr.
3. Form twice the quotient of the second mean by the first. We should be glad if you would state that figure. 1.3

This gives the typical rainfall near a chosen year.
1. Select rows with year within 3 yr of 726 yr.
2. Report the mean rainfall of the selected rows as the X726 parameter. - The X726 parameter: 452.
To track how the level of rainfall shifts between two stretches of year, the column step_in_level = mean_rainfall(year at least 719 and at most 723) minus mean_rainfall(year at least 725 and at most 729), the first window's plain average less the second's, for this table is -26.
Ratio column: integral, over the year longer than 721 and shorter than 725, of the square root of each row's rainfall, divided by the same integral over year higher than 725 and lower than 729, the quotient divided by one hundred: 0.0099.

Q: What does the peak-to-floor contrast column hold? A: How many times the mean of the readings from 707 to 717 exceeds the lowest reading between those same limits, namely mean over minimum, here 1.41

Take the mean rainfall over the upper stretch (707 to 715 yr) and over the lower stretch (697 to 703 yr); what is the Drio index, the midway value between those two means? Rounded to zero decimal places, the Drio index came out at 276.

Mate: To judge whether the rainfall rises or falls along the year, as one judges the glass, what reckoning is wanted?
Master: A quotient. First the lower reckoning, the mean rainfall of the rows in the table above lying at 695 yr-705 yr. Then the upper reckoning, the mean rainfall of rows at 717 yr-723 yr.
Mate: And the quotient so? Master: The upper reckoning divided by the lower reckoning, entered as 1.38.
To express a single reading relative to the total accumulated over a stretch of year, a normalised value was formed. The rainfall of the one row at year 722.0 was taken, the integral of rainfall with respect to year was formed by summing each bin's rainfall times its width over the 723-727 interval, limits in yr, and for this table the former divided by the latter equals 0.24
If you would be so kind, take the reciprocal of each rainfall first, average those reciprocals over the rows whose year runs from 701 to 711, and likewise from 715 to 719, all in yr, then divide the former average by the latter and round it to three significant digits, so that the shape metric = 1.77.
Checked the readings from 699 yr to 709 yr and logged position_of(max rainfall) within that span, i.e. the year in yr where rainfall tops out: 700.0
